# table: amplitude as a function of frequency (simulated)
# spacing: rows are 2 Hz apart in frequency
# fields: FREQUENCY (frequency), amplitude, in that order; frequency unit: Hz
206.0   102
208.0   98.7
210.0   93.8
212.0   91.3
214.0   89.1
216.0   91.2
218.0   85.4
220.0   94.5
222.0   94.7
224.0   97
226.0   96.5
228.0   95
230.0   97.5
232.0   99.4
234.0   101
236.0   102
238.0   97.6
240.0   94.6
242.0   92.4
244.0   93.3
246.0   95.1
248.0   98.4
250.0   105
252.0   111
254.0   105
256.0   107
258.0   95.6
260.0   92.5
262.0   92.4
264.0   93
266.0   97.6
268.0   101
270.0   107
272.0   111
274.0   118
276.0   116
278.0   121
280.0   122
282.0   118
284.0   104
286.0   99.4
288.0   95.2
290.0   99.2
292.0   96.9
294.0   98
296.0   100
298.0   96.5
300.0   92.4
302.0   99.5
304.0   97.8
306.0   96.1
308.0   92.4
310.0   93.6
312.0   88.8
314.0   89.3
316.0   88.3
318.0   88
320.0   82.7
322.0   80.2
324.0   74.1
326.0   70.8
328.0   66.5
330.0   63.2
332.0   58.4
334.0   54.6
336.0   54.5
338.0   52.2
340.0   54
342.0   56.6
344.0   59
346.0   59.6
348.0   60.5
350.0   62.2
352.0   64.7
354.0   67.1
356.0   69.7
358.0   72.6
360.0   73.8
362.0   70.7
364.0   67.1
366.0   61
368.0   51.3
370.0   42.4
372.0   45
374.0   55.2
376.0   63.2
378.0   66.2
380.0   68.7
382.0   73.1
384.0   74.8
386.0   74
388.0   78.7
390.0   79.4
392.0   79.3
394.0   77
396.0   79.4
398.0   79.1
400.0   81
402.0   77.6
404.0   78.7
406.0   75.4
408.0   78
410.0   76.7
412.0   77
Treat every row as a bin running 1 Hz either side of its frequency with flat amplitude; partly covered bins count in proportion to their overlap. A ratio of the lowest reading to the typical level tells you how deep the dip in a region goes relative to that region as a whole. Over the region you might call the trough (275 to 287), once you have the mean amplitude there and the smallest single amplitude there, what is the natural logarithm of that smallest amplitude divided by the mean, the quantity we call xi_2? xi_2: -0.13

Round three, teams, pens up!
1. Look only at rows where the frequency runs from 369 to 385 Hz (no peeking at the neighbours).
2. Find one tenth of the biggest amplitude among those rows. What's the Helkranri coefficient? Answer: 7.5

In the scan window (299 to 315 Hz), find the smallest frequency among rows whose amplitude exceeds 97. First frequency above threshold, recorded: 302.0 Hz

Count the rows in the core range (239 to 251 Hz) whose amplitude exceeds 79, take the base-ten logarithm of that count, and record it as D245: 0.78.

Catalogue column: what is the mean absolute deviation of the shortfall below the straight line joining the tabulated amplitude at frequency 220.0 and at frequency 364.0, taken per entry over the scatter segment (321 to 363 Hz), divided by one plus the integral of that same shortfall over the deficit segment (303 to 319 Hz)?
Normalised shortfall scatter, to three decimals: -0.030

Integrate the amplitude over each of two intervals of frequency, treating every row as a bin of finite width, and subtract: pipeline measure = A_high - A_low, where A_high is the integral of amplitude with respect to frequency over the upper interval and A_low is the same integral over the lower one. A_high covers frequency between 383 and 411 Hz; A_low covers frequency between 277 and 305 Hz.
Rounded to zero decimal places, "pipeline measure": -702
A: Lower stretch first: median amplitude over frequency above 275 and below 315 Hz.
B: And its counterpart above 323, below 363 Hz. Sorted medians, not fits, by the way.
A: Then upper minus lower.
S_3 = -35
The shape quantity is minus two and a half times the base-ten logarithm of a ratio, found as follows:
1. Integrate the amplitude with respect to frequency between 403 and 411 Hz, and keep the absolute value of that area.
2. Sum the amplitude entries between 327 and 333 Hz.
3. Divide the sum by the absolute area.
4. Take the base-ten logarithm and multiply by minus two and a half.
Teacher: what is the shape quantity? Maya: 1.3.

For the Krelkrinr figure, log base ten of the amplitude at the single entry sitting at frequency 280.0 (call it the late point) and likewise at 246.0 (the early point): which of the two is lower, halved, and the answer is 0.99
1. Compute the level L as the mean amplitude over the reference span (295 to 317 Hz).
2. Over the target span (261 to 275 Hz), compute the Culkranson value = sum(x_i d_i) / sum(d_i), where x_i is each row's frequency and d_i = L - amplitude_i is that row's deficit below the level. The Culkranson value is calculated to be 272.0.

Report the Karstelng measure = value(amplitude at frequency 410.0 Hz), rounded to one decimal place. 76.7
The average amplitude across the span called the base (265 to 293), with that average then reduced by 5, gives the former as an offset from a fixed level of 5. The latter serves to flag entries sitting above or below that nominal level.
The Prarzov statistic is 103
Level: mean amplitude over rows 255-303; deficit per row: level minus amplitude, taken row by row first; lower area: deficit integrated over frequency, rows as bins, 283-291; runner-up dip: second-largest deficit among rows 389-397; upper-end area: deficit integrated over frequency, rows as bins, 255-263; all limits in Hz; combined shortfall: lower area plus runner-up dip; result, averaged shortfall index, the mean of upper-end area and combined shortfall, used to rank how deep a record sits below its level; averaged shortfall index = 51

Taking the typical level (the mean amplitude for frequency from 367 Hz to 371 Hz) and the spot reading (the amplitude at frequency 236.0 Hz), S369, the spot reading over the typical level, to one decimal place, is 2.2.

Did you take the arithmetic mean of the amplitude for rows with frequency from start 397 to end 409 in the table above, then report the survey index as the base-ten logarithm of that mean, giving 1.89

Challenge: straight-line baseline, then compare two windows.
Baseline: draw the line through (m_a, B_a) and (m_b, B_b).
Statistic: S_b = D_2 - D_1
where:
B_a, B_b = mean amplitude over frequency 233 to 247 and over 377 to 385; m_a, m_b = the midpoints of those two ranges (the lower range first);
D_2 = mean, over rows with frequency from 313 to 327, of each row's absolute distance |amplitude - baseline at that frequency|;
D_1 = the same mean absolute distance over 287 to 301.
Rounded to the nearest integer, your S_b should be -5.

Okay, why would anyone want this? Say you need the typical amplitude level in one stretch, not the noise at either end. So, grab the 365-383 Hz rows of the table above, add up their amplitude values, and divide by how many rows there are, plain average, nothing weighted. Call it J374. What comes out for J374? 58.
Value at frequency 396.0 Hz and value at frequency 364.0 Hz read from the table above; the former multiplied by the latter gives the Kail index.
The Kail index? 5328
